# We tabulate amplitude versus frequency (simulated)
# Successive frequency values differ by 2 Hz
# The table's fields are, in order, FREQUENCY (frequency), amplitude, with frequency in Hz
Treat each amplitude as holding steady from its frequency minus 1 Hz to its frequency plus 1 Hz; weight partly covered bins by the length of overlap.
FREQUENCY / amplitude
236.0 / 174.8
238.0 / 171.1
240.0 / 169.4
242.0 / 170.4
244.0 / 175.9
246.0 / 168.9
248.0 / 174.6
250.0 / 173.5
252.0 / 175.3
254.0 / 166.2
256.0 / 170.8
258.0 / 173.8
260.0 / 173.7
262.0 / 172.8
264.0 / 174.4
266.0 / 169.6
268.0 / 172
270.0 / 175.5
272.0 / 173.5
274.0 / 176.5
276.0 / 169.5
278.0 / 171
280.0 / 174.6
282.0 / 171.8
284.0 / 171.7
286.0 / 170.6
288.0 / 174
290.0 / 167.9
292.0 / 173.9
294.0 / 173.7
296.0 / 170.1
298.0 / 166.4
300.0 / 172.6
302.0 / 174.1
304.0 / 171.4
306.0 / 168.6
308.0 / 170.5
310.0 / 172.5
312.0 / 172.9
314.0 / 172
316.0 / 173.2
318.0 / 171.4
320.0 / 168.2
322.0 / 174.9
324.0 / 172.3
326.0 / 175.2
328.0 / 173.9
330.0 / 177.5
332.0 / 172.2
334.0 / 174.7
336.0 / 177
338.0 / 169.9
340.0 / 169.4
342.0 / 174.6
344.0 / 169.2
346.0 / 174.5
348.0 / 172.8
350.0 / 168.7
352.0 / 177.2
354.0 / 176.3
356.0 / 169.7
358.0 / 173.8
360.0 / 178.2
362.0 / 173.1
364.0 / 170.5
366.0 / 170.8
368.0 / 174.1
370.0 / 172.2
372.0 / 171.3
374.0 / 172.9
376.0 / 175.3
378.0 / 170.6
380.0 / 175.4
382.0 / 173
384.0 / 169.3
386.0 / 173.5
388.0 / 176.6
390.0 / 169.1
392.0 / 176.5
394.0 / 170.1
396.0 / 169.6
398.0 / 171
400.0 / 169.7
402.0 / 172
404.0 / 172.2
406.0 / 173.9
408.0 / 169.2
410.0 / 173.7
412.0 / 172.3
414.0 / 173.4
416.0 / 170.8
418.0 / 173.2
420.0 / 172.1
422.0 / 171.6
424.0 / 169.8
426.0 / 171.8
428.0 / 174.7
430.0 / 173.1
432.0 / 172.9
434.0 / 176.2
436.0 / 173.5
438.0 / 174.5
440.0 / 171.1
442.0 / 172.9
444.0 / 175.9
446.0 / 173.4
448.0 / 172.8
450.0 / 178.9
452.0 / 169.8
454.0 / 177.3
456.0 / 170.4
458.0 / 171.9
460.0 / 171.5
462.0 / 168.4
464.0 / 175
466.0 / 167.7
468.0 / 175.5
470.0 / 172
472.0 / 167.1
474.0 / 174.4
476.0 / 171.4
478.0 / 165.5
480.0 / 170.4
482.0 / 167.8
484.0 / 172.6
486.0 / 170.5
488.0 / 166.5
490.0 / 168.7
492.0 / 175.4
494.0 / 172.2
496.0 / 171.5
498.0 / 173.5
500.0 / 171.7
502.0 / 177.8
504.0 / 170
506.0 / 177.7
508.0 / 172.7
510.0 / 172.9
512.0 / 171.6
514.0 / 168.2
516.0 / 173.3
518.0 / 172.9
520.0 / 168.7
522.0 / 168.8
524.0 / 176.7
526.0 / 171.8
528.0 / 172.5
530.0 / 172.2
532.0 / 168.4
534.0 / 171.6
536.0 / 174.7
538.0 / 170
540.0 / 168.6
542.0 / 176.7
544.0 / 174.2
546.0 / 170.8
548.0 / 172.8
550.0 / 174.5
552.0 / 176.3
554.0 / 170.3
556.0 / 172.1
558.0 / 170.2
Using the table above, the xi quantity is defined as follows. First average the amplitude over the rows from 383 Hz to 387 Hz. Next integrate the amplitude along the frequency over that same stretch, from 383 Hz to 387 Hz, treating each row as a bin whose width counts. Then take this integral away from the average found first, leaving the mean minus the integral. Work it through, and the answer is -514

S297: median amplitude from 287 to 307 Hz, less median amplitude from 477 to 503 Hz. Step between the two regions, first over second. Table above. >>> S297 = 0.5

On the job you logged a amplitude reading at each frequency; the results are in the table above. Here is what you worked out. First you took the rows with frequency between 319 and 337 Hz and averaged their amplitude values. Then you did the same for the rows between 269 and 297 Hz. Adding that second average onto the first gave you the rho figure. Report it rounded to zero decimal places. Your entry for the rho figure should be 346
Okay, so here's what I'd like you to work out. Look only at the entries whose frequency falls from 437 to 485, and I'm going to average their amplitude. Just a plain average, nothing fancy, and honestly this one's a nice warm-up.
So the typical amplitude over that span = 172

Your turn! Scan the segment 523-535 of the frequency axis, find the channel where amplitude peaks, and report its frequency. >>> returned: 524.0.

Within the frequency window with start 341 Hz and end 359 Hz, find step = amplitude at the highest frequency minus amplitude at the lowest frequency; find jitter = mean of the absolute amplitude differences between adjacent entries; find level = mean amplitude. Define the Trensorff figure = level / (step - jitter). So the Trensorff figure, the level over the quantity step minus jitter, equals -32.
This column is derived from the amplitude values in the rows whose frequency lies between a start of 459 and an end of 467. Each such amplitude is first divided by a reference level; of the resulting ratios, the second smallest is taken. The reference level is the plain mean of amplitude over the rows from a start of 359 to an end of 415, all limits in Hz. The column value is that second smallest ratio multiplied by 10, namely 9.8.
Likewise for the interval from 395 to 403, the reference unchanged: 9.8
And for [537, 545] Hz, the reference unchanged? 9.9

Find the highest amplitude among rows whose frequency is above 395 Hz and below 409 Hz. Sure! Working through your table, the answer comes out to 173.9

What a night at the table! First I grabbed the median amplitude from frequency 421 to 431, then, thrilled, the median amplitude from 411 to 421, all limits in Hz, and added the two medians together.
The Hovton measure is 344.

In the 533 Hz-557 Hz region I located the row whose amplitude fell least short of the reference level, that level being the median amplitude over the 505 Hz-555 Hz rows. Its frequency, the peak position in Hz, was 542.0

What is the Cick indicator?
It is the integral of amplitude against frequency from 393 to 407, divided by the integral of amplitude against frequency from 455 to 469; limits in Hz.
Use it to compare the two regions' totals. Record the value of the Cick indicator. 1.00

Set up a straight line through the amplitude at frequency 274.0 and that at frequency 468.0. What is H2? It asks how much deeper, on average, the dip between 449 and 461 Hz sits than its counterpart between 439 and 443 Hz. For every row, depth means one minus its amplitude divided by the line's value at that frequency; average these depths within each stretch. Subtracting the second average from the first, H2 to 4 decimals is -0.0078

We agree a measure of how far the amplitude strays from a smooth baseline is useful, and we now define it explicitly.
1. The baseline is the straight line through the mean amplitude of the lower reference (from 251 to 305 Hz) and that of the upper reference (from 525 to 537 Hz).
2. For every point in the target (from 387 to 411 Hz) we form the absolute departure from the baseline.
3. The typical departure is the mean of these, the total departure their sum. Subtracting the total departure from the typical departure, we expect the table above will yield -24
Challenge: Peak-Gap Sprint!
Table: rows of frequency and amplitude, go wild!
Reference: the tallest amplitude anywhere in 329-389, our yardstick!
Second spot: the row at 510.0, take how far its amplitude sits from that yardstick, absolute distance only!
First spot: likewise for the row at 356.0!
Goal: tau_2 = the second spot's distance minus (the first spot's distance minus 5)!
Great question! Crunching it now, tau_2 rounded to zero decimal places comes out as 2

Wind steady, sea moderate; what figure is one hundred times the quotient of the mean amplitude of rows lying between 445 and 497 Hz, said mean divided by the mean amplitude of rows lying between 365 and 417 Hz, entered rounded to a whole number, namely 100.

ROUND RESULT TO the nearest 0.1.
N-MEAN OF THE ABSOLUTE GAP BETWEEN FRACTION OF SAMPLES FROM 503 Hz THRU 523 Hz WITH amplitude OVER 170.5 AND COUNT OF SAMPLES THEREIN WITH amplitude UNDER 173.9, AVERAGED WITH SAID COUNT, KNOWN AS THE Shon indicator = 8.7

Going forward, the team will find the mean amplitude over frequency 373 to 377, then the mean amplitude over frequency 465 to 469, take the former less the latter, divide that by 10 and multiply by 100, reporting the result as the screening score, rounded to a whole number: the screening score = 25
